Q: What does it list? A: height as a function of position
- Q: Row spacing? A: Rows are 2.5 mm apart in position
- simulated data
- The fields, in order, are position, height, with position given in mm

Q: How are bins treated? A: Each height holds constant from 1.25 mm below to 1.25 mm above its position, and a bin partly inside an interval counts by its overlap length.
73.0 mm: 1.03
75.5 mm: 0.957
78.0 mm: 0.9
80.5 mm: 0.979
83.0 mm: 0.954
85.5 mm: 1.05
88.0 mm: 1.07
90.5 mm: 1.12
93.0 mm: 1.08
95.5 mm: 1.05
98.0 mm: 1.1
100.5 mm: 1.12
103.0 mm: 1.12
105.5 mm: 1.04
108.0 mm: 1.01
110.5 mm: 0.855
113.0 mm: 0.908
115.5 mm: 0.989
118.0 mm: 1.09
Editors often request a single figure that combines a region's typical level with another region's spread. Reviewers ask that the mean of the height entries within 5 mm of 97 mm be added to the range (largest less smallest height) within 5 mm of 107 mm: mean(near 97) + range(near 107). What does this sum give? 1.35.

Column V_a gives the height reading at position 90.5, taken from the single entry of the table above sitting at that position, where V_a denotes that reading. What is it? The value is 1.12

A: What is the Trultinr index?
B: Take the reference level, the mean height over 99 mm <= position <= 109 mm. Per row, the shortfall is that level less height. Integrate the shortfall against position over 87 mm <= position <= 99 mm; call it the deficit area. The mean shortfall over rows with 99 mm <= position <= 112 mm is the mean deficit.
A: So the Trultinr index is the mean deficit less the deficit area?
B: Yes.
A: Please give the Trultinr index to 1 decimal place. 0.2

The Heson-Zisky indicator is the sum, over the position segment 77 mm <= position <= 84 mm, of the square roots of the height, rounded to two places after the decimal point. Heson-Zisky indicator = 2.91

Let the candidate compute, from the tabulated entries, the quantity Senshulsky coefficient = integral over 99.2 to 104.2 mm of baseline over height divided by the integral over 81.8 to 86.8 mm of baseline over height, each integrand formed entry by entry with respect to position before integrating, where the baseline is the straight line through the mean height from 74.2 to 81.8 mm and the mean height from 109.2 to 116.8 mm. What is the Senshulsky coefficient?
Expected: 0.88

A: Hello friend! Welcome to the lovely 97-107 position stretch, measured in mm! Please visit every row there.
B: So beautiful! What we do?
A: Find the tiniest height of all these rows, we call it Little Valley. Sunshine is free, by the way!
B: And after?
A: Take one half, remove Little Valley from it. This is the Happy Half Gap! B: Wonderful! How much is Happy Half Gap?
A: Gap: -0.540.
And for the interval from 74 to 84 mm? -0.400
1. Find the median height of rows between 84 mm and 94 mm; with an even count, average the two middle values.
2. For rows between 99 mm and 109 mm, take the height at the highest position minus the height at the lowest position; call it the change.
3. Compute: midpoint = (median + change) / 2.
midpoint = 0.48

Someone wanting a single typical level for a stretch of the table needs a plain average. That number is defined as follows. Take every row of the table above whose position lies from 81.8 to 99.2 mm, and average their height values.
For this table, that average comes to 1.06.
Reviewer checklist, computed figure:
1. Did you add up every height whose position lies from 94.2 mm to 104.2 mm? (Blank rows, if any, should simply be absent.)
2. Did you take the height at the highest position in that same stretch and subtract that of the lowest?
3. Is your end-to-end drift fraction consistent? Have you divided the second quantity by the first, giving 0.016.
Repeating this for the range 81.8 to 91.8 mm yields 0.040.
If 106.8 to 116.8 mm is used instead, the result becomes -0.006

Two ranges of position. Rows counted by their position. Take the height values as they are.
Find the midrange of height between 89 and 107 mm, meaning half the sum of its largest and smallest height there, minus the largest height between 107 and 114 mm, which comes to 0.070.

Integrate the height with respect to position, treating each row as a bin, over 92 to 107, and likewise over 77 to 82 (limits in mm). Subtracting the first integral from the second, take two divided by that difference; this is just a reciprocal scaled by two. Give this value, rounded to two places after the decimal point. -0.17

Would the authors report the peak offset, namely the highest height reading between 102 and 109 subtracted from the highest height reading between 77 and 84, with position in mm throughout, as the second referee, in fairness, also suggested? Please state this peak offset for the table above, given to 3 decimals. -0.141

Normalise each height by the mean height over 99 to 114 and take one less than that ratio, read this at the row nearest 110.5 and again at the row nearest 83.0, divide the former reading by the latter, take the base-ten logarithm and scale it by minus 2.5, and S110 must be -1.1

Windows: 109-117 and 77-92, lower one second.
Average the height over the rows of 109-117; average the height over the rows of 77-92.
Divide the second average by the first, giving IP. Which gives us 1.10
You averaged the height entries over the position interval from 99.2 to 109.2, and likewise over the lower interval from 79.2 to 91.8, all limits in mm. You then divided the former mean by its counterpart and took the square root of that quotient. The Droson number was 1.02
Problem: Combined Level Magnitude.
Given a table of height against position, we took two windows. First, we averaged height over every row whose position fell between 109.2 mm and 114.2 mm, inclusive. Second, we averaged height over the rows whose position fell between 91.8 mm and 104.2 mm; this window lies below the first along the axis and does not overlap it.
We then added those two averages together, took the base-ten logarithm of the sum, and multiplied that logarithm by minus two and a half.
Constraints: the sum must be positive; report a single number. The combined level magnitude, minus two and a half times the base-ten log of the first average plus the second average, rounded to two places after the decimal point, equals -0.74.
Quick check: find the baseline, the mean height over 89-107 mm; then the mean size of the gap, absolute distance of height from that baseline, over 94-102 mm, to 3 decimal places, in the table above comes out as 0.027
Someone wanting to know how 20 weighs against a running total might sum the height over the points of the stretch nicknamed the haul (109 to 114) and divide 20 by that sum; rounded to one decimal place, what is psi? 11.3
